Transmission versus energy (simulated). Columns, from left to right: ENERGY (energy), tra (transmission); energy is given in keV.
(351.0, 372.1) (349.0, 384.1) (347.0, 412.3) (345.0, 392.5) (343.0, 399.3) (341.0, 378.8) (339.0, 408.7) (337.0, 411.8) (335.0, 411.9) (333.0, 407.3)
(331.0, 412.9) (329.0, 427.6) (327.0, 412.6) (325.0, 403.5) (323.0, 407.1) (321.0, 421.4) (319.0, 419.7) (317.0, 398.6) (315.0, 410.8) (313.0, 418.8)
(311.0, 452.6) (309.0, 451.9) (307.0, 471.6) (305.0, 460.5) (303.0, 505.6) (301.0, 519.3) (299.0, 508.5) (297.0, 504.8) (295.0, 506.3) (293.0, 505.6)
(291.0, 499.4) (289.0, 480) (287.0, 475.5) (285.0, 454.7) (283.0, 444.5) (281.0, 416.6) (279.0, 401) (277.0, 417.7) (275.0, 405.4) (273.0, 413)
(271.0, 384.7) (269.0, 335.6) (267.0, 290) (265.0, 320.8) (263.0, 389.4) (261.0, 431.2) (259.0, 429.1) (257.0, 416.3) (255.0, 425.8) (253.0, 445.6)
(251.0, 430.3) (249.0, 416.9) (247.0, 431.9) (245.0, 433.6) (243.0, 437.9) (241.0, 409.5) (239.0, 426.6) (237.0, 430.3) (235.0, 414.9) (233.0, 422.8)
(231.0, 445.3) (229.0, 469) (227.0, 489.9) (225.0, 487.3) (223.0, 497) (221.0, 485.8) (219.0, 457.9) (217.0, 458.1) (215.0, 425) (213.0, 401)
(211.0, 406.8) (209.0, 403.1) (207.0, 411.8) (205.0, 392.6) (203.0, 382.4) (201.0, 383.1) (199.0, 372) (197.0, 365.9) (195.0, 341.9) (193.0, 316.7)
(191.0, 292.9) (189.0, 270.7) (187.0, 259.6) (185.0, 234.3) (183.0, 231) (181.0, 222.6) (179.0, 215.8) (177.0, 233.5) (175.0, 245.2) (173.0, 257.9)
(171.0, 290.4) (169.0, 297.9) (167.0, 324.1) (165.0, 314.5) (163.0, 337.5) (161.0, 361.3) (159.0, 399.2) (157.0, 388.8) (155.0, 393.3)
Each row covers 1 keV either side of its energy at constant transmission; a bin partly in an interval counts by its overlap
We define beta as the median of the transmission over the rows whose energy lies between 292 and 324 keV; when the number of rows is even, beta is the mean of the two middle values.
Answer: 457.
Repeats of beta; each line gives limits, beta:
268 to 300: 450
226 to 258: 430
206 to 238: 438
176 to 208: 305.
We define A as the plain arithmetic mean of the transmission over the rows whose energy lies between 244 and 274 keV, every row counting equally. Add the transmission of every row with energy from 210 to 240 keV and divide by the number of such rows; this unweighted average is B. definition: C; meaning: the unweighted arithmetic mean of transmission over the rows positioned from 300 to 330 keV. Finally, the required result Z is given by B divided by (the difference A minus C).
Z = -11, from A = 400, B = 448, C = 439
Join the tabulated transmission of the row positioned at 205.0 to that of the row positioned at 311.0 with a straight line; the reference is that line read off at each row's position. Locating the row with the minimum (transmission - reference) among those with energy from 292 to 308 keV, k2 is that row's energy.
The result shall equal 305.0 keV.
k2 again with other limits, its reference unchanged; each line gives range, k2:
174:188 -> 179.0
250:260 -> 257.0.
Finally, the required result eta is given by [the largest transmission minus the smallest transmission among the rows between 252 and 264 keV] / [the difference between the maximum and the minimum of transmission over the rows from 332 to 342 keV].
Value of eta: 1.7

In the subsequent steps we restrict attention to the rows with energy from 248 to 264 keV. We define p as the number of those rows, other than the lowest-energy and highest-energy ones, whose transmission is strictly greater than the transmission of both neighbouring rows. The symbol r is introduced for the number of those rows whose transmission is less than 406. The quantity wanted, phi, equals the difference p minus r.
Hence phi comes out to 1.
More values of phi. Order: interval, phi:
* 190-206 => -7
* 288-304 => 2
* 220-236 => 2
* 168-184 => -8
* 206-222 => 0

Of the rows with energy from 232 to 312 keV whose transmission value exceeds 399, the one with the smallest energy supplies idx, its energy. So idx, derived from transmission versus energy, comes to 233.0 keV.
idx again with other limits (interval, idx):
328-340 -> 329.0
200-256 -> 207.0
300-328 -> 301.0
